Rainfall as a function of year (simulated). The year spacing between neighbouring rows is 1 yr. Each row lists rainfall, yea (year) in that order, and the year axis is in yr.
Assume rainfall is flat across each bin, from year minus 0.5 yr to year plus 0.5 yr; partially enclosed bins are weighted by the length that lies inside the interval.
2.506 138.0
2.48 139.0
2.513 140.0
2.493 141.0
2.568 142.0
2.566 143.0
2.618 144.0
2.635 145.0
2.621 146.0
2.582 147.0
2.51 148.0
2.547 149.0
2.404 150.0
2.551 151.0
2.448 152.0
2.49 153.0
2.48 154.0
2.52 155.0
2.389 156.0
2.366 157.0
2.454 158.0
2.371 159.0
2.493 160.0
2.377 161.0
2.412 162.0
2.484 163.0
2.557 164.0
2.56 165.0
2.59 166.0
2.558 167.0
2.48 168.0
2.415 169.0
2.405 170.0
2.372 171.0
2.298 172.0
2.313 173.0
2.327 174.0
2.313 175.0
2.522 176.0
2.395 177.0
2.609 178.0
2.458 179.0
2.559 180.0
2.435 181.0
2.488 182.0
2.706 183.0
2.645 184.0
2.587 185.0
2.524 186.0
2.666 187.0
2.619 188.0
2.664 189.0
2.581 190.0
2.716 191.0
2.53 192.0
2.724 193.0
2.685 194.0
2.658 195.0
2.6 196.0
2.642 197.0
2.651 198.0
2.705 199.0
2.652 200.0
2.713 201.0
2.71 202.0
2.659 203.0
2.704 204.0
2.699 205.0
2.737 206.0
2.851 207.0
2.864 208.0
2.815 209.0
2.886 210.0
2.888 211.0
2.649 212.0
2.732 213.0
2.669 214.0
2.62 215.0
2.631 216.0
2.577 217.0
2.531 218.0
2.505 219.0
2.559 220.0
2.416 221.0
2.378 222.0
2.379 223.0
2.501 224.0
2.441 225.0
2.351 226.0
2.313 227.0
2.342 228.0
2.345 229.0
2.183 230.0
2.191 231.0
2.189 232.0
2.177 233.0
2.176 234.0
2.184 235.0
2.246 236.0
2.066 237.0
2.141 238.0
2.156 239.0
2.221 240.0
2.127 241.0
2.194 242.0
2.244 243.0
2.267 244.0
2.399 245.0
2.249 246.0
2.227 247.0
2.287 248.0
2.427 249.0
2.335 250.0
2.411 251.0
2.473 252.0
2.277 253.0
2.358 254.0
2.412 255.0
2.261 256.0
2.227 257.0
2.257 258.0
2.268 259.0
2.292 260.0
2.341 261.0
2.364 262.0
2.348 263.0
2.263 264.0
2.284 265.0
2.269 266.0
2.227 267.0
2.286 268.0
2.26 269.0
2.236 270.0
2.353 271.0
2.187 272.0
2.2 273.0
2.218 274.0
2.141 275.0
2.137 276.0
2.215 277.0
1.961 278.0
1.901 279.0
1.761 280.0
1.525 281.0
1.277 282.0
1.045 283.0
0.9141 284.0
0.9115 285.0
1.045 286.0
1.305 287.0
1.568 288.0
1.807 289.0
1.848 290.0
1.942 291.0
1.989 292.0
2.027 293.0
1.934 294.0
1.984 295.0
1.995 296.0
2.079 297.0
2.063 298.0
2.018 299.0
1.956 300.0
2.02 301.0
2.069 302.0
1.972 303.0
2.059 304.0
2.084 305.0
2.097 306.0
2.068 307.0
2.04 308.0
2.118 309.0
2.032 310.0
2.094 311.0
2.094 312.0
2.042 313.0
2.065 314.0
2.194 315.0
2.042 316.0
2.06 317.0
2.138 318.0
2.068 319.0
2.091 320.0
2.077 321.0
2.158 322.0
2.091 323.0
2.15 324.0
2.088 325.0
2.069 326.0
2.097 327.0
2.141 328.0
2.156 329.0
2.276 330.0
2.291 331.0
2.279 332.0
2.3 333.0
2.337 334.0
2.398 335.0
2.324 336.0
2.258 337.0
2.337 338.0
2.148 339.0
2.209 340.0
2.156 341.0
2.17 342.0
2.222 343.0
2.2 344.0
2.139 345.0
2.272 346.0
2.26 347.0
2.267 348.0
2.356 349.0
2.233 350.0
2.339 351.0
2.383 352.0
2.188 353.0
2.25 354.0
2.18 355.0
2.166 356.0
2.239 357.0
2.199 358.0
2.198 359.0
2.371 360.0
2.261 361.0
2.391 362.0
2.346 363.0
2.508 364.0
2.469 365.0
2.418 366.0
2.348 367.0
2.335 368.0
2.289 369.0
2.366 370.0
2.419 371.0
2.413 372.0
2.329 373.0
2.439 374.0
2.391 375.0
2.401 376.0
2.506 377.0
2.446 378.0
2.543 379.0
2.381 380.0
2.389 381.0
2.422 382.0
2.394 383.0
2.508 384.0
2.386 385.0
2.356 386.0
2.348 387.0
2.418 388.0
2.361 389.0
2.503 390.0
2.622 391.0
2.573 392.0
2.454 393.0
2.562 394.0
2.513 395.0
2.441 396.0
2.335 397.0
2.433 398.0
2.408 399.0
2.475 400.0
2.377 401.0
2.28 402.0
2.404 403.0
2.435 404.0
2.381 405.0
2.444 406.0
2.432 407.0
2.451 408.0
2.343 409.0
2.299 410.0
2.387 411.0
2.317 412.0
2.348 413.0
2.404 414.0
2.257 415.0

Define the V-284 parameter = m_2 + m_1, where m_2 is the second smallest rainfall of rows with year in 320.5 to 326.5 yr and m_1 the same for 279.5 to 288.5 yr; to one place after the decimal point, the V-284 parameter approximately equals 3.0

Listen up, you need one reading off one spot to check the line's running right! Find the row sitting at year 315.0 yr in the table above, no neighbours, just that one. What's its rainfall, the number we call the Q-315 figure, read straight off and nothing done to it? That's 2.194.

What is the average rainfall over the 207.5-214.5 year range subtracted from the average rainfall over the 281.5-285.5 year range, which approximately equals -1.75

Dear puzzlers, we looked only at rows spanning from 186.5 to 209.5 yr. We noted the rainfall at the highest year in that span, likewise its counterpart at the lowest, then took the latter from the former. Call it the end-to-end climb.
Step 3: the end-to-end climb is 0.15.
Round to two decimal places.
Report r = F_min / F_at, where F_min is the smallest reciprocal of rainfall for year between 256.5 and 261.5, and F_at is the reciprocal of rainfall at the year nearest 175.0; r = 0.99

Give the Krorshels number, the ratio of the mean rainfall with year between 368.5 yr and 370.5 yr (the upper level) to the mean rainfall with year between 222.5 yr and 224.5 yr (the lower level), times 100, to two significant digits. 95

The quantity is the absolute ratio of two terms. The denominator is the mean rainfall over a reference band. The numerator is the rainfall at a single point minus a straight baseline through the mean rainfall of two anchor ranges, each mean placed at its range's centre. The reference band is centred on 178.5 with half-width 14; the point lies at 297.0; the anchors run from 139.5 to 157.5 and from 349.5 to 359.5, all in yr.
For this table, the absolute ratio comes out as 0.094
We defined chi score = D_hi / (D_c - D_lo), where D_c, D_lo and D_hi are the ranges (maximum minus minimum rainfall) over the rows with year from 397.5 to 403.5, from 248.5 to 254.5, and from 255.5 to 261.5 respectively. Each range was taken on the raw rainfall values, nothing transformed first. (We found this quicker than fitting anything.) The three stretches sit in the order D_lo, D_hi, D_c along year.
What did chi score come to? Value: -114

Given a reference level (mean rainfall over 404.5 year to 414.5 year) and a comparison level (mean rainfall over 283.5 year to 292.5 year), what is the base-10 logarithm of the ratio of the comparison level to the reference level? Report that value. -0.21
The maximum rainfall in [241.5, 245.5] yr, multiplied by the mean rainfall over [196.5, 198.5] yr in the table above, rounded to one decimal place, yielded 6.3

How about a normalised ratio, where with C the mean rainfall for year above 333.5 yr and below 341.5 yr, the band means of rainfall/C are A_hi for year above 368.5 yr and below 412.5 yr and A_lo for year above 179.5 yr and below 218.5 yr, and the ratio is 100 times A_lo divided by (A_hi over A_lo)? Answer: 129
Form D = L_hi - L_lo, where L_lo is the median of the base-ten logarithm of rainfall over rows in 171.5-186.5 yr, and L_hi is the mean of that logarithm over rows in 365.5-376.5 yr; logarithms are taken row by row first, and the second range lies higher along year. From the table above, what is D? -0.02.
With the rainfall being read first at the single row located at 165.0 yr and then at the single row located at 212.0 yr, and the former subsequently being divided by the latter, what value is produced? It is 0.97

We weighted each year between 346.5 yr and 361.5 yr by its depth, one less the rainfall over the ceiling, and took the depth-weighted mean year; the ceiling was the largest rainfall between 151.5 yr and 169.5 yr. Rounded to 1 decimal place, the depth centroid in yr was 354.2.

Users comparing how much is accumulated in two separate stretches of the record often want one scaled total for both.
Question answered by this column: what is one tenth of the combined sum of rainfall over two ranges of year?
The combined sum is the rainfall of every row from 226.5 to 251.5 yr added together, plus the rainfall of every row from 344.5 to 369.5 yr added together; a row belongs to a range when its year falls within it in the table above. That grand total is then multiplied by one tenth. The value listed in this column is 11.4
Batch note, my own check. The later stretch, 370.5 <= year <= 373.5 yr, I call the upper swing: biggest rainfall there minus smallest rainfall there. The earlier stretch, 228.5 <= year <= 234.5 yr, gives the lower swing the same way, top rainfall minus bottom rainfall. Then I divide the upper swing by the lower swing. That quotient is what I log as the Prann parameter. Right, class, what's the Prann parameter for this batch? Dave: 0.53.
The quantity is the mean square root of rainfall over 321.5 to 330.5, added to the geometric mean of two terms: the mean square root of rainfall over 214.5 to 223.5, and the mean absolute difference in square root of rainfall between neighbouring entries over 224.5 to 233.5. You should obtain 1.61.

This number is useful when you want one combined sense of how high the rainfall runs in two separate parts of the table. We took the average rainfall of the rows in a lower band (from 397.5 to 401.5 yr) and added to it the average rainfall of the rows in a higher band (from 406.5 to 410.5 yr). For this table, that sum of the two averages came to 4.80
